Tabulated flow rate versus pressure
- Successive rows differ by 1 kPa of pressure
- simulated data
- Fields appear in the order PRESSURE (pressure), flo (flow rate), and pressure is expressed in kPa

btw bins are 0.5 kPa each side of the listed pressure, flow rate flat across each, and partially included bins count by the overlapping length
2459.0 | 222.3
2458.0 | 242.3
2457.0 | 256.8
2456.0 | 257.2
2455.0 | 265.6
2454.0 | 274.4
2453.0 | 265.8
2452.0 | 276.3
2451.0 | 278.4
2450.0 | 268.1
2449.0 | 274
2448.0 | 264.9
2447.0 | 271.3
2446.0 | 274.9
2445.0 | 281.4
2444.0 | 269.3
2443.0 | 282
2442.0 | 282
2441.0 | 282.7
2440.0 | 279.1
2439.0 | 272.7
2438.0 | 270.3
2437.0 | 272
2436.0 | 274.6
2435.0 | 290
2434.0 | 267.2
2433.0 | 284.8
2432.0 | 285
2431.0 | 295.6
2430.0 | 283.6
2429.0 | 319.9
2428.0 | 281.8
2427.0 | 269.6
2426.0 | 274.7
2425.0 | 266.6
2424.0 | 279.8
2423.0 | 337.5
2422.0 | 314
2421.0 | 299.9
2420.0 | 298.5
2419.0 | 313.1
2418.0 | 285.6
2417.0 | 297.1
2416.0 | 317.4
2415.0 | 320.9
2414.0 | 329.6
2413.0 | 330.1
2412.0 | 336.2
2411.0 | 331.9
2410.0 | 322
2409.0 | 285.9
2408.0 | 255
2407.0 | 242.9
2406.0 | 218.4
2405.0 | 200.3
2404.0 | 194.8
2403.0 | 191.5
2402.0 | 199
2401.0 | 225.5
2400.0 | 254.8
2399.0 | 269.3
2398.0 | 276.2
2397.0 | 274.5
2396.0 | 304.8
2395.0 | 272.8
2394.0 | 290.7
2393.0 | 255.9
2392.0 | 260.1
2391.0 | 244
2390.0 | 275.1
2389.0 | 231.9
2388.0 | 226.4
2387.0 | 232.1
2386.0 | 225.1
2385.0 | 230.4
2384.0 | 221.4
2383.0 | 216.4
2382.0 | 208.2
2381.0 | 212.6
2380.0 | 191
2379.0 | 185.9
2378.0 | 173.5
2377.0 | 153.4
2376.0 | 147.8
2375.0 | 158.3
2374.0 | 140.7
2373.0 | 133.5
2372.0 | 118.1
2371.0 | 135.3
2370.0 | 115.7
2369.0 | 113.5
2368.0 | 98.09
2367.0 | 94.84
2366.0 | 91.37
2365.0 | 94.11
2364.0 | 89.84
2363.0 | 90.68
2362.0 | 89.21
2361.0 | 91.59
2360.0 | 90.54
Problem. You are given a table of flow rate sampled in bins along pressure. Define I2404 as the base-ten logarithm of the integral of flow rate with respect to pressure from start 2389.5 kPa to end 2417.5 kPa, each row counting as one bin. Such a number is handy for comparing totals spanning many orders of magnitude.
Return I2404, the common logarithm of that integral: 3.9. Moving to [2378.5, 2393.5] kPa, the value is 3.5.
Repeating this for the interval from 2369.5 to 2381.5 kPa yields 3.3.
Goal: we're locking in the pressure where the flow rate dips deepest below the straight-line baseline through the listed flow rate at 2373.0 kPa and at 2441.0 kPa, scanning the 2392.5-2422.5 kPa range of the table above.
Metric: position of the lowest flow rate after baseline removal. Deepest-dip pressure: 2403.0 kPa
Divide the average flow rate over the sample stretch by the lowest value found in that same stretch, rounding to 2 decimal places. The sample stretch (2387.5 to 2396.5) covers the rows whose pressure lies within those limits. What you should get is 1.16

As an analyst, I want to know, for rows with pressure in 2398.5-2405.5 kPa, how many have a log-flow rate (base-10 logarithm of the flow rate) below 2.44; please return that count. 7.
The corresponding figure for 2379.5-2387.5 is 8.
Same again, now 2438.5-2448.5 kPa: 5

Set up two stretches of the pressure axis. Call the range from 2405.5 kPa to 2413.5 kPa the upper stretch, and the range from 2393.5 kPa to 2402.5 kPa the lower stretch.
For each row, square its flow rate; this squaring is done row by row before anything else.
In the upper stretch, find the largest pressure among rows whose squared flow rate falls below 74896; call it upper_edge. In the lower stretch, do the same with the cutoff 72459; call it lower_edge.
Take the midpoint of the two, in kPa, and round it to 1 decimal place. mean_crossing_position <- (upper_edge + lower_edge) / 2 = 2405.0 kPa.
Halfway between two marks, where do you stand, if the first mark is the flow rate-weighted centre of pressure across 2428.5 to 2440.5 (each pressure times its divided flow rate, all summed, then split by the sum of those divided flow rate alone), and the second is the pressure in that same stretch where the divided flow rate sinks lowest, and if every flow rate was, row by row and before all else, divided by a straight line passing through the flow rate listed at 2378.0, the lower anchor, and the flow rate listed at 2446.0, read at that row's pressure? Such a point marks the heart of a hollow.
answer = 2436.2 kPa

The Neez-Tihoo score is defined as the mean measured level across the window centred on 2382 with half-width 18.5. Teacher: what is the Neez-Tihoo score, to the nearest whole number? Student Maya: 195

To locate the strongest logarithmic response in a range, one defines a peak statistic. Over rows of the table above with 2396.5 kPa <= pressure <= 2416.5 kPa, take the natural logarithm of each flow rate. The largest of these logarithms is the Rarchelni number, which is 5.82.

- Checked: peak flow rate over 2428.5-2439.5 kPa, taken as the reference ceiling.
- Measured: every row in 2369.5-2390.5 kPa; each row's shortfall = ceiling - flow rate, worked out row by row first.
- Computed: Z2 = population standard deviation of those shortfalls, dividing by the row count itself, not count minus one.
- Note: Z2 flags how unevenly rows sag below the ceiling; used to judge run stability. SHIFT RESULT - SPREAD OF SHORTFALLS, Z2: 44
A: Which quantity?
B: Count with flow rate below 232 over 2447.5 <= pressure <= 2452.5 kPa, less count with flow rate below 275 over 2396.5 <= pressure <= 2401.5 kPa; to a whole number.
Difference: -4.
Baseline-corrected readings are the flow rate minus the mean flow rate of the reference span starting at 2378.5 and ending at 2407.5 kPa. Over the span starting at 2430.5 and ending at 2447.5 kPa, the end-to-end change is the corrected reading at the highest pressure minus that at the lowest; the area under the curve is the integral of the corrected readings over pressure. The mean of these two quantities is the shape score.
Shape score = 353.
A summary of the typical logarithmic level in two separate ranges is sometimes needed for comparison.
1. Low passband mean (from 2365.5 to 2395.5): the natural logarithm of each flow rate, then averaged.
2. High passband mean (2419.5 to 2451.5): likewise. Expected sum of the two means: 10.83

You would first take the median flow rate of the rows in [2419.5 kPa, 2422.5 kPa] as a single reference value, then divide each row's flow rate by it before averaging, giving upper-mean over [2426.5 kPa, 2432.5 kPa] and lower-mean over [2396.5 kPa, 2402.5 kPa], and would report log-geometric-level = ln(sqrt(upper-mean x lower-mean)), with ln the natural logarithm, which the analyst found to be -0.109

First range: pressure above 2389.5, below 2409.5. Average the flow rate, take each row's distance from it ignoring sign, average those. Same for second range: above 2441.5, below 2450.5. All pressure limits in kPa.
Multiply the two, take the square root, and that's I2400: 12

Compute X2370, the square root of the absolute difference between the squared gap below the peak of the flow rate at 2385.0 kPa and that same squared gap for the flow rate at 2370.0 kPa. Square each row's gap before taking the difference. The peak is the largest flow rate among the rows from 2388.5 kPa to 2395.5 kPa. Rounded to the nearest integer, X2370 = 164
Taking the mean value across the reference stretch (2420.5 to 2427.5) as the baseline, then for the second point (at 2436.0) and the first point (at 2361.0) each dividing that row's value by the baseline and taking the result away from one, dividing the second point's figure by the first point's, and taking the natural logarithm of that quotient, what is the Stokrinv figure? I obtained -2.46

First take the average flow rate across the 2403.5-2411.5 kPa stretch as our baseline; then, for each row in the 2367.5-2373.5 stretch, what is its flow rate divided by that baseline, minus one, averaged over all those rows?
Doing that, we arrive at -0.5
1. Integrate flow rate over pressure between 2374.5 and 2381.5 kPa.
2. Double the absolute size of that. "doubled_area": 2445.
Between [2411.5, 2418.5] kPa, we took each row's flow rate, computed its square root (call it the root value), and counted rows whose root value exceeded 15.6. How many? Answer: 7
